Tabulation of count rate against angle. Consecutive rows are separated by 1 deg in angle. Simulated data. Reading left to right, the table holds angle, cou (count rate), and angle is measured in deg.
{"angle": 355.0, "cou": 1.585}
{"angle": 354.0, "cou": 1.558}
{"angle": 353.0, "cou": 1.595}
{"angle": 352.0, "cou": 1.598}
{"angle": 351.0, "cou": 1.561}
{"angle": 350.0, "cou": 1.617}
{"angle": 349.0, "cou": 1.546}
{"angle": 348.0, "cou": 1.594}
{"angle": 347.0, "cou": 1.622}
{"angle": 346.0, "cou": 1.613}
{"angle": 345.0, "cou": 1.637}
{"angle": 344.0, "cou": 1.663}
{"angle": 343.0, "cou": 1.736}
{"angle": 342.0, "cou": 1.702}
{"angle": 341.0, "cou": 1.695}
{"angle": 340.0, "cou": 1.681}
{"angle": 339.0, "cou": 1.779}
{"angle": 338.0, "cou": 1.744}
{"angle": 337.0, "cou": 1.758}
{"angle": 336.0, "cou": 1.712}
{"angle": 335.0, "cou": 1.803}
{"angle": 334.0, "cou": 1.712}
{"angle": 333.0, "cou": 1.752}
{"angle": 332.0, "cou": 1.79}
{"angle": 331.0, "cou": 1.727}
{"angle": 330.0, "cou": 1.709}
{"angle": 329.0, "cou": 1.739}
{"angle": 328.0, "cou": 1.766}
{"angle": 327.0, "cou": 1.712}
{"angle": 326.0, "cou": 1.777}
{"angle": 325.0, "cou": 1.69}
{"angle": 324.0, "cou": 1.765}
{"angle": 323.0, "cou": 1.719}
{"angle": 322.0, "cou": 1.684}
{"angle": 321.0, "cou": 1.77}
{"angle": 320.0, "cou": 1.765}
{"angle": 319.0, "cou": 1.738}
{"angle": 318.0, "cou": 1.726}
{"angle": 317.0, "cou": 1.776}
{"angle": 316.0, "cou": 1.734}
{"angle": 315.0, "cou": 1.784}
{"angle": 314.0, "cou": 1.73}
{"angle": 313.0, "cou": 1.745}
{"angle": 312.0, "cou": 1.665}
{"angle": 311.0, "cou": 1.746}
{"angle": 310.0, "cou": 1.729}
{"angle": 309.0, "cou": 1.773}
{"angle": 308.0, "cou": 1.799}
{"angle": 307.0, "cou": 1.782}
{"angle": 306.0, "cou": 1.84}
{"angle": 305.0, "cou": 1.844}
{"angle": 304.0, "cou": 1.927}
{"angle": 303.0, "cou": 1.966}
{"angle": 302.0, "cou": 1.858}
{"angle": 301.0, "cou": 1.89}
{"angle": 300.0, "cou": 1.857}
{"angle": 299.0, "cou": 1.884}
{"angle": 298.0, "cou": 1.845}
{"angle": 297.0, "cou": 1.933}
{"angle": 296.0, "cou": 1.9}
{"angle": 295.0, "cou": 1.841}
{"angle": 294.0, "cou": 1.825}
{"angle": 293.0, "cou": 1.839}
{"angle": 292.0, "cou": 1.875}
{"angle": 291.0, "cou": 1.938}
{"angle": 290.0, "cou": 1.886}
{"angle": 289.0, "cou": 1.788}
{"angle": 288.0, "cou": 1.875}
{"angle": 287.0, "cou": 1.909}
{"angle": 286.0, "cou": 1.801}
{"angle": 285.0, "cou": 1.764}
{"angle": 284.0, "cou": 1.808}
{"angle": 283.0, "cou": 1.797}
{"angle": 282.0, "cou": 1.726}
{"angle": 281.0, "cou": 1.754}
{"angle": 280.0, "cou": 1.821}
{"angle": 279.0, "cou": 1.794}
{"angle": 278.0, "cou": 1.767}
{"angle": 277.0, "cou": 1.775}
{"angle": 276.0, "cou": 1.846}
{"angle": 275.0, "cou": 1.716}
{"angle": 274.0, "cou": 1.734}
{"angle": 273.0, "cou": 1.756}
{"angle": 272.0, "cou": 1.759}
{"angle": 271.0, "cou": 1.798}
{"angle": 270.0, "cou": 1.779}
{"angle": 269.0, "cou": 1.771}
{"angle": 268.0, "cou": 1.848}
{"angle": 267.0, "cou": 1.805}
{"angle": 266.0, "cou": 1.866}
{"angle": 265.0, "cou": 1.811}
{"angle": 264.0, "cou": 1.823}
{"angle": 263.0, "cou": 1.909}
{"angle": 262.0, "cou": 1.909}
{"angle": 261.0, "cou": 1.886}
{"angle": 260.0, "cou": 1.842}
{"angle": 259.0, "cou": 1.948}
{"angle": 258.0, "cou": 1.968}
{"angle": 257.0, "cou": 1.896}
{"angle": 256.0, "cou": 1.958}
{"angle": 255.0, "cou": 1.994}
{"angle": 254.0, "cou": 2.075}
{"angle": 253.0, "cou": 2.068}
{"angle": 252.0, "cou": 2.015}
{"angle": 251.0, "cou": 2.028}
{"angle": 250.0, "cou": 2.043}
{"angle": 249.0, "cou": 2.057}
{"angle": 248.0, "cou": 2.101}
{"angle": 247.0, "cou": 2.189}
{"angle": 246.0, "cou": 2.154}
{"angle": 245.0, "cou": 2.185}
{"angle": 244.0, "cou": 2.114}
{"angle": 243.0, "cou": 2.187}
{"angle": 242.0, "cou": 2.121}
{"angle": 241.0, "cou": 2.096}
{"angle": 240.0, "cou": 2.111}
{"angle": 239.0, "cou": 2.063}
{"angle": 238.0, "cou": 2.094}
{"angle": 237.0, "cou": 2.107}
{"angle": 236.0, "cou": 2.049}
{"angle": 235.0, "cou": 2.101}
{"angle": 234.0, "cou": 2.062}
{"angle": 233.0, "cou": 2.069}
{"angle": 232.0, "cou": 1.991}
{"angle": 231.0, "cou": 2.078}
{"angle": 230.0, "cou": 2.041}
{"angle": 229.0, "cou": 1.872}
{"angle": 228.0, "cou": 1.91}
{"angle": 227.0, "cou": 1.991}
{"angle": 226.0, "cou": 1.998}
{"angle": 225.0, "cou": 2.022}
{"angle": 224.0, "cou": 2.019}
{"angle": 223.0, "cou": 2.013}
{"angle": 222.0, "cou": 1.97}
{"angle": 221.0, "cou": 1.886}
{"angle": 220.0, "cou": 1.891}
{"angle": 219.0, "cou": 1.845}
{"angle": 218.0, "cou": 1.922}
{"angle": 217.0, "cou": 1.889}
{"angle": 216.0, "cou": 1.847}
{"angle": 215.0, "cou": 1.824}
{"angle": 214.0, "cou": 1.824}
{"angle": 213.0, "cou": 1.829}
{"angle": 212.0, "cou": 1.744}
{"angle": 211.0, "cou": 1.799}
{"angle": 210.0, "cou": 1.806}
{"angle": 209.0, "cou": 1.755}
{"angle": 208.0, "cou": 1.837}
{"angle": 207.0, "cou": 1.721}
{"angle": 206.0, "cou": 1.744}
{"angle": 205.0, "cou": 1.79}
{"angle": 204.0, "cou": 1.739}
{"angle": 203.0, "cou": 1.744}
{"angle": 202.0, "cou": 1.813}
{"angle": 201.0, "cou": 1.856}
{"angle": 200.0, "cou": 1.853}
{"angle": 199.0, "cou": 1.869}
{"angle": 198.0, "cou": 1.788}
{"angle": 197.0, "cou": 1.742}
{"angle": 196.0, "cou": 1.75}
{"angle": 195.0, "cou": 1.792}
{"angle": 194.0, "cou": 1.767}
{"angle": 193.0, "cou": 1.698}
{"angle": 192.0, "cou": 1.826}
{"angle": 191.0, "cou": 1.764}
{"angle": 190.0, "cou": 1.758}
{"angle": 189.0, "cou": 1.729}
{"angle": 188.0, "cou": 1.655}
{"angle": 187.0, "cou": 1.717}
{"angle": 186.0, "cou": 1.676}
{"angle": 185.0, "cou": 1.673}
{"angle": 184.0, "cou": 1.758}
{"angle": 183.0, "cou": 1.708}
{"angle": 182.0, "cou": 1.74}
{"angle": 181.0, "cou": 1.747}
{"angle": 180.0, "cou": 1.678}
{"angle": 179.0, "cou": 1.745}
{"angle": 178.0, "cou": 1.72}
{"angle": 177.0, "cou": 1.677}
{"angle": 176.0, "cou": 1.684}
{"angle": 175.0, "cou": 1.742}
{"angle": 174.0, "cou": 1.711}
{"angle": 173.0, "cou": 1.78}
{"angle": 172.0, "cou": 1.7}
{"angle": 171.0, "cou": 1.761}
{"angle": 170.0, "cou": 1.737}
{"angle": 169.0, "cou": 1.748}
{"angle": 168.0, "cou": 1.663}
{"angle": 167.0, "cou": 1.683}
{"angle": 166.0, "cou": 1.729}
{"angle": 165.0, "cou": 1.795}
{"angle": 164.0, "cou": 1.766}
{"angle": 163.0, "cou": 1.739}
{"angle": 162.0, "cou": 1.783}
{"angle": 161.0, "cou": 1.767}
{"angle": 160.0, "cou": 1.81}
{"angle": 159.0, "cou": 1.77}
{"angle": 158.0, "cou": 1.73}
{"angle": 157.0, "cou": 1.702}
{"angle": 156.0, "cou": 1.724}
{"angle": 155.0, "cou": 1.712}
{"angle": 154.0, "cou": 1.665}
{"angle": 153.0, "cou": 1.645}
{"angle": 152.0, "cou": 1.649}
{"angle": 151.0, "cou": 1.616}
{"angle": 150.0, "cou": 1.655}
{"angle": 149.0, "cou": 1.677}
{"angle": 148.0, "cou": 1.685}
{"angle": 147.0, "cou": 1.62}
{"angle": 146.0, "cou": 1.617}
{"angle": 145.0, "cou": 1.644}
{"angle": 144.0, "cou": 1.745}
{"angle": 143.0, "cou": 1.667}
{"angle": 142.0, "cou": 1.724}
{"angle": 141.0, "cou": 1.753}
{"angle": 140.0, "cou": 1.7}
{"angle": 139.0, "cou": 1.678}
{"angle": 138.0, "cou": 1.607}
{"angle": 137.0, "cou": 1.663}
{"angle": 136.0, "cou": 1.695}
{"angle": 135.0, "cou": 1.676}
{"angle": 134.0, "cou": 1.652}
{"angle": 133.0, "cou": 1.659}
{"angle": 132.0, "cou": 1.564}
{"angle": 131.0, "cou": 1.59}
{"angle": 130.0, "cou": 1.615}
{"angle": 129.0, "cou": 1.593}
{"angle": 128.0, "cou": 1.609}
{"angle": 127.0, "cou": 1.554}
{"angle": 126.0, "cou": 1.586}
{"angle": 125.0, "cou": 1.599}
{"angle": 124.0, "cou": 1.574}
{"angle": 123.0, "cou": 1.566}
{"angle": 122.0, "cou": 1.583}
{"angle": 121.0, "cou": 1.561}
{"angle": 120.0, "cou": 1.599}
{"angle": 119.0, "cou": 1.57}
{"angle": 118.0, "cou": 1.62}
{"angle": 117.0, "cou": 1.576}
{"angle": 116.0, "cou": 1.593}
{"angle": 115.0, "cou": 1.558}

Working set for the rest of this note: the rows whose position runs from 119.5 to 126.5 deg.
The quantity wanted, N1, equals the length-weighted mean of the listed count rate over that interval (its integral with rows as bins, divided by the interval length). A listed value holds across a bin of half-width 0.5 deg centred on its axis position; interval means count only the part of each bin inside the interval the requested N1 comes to 1.58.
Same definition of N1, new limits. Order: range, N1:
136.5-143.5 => 1.68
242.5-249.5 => 2.14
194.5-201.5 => 1.81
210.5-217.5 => 1.82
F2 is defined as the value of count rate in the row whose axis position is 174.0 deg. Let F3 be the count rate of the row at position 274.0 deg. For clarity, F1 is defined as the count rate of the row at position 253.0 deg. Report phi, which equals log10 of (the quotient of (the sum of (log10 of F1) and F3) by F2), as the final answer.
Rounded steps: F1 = 2.068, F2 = 1.711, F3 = 1.734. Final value 0.08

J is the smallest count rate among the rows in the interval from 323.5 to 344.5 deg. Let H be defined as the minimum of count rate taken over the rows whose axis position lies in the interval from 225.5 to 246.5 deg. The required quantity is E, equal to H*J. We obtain 3.11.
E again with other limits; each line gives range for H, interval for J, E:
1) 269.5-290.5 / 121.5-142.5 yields 2.67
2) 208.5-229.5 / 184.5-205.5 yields 2.89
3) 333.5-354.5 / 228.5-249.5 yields 2.89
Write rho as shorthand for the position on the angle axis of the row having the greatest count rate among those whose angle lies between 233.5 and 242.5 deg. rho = 242.0 deg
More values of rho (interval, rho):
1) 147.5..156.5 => 156.0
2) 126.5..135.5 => 135.0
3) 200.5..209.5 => 201.0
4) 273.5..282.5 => 276.0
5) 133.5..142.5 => 141.0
